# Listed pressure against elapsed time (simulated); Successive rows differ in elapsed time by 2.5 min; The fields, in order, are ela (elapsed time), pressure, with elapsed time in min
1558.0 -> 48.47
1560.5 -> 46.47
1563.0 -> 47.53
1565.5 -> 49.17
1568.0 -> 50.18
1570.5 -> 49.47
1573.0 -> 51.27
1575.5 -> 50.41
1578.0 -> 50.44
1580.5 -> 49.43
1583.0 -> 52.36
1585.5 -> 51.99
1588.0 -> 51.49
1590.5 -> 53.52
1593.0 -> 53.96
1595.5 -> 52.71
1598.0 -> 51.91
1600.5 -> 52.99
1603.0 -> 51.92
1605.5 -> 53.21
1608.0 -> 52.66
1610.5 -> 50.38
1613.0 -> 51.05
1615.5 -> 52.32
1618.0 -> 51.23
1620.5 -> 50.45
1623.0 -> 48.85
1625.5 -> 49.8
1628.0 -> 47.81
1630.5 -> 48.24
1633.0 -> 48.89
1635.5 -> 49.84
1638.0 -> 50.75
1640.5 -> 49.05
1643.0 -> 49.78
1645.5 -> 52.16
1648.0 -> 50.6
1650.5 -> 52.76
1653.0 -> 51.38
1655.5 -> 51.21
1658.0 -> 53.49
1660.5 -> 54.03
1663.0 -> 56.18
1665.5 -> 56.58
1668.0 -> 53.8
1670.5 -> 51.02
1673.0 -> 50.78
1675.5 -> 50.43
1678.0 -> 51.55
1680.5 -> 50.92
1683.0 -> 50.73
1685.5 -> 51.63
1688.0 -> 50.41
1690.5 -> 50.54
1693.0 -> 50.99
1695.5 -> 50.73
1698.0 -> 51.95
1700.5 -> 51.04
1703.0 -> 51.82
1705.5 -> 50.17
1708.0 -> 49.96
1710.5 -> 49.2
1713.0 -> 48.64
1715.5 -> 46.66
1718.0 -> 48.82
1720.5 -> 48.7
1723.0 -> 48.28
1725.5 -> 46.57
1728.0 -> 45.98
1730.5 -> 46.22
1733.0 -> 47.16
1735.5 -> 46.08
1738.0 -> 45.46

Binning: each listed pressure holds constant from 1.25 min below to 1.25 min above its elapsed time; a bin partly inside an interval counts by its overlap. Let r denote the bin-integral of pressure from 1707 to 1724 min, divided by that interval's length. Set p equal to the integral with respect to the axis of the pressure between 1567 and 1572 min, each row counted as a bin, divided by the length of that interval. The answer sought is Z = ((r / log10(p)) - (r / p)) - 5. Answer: 22.6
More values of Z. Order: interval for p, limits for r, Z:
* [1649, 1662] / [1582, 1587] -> 24.3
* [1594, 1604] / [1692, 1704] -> 23.9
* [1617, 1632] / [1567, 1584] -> 23.8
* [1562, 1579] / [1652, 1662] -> 25.0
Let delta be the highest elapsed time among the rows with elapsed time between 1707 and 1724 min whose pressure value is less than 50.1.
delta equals 1723.0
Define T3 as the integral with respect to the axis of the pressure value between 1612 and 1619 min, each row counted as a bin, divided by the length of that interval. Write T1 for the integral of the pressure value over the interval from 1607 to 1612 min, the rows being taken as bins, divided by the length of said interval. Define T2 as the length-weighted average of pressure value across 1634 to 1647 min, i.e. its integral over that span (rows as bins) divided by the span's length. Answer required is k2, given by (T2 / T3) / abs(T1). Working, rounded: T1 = 51.4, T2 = 50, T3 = 51.6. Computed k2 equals 0.019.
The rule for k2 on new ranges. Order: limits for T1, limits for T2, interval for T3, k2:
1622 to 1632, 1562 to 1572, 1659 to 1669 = 0.018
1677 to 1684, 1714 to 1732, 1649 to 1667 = 0.017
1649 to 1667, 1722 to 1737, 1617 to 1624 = 0.017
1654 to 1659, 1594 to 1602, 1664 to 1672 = 0.019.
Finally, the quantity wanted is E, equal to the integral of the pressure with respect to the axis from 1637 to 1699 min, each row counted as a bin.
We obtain 3208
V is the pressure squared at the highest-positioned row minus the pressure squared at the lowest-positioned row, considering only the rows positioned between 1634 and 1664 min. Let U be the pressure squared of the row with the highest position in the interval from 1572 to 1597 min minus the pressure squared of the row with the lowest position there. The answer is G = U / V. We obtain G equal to 0.22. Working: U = 150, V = 672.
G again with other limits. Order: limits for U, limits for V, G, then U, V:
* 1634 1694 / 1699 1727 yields -0.27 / 116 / -436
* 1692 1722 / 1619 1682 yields -4.79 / -228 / 48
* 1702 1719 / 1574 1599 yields -1.97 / -302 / 153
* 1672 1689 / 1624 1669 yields -0.09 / -37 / 414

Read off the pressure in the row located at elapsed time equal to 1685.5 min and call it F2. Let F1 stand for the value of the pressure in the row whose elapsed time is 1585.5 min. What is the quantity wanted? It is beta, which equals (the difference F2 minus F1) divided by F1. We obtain -0.01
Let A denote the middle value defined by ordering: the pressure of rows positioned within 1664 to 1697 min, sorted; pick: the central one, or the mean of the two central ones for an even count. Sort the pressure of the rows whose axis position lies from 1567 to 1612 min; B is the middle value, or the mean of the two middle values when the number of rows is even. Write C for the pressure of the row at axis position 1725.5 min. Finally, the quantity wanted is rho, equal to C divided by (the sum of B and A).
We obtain 0.453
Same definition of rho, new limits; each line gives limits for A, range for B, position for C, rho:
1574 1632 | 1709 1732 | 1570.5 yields 0.496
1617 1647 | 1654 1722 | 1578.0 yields 0.501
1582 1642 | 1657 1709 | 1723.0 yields 0.472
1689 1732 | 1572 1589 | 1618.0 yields 0.510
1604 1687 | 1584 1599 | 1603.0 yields 0.502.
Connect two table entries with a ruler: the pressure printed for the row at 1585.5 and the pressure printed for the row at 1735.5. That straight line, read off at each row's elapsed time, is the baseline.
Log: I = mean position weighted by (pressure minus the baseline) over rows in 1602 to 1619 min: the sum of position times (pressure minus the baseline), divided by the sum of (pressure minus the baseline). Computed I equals 1609.3 min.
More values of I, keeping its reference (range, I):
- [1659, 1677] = 1666.1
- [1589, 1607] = 1597.5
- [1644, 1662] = 1654.6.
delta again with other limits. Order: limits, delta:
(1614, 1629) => 1628.0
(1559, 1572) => 1570.5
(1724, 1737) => 1735.5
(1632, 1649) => 1643.0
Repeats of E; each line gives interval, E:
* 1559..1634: 3805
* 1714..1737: 1085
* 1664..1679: 787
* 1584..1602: 947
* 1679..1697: 916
